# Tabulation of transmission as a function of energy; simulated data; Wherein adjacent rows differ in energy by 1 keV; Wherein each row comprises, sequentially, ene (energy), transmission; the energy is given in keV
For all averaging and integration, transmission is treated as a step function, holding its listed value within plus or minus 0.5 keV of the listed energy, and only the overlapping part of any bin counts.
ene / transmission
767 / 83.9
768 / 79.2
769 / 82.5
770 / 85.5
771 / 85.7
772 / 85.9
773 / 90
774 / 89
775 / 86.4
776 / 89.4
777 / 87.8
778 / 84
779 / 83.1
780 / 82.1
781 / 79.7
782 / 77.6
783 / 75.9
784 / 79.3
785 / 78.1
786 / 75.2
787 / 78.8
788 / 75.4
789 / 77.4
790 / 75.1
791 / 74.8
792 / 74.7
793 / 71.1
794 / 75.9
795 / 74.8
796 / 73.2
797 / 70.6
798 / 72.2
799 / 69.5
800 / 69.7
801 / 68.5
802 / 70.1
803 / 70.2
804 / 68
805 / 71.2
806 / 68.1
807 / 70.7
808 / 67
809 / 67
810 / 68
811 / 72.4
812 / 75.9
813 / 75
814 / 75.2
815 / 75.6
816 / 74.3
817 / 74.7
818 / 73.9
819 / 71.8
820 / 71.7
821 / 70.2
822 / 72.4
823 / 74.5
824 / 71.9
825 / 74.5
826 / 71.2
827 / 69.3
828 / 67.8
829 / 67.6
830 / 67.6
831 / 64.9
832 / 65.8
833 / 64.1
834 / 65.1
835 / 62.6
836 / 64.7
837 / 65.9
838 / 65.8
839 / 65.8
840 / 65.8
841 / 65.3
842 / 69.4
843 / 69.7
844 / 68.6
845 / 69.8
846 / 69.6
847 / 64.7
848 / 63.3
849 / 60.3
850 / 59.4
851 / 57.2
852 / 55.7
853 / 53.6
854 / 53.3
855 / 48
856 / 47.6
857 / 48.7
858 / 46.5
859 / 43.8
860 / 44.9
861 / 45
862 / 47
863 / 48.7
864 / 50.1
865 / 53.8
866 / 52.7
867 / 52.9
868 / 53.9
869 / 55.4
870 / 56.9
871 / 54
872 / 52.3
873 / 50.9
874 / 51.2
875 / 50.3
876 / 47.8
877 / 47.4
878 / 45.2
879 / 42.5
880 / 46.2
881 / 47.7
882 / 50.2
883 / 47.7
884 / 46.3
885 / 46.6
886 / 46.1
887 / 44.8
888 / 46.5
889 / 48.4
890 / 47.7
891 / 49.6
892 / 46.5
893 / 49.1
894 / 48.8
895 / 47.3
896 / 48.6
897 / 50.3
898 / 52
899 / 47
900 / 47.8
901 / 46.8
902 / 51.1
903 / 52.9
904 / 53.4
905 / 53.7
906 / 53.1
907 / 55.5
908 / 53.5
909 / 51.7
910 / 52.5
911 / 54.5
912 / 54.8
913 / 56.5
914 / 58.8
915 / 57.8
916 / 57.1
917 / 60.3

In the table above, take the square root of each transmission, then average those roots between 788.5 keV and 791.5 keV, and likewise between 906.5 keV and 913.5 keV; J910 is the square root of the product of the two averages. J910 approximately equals 8.00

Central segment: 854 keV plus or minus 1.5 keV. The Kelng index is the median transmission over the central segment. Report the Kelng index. 53.3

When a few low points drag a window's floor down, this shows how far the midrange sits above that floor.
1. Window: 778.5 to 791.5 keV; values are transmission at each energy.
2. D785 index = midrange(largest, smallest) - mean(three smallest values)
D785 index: 3.9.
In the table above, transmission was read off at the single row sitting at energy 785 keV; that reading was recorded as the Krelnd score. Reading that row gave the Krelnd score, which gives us 78.1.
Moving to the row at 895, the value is 47.3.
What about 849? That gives 60.3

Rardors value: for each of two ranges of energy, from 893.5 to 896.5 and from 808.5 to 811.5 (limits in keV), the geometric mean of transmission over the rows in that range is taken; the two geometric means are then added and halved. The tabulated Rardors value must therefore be 59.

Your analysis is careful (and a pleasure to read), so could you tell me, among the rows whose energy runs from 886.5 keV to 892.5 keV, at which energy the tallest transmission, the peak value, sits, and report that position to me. 891 keV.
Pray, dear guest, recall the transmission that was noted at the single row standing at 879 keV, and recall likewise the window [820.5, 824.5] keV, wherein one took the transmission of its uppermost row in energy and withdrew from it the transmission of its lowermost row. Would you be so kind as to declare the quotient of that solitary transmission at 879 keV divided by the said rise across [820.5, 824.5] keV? 25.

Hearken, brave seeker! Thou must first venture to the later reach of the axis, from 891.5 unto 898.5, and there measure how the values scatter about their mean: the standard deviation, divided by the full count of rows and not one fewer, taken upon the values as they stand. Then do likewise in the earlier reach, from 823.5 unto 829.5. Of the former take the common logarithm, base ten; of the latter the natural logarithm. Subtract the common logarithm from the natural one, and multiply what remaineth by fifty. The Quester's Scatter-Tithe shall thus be 33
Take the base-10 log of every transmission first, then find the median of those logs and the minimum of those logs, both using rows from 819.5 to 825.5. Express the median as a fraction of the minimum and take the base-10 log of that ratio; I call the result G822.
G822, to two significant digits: 0.0028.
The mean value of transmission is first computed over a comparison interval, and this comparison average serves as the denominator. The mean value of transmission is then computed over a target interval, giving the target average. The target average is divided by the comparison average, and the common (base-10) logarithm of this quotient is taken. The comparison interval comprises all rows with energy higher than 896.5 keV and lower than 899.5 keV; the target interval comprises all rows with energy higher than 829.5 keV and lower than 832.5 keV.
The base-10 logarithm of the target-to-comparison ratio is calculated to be 0.12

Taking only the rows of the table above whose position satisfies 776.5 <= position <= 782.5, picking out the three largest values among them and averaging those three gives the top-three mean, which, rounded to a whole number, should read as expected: 85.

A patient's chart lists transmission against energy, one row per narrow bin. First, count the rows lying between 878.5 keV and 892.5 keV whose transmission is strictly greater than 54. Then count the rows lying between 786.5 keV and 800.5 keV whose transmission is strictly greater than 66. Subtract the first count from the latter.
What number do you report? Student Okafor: 14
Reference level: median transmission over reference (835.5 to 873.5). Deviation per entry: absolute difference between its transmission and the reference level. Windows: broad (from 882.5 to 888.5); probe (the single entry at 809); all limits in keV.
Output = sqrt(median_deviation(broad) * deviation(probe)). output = 10.1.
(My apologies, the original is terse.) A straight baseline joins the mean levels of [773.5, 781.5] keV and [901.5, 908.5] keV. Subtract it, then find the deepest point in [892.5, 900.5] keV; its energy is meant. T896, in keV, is 895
